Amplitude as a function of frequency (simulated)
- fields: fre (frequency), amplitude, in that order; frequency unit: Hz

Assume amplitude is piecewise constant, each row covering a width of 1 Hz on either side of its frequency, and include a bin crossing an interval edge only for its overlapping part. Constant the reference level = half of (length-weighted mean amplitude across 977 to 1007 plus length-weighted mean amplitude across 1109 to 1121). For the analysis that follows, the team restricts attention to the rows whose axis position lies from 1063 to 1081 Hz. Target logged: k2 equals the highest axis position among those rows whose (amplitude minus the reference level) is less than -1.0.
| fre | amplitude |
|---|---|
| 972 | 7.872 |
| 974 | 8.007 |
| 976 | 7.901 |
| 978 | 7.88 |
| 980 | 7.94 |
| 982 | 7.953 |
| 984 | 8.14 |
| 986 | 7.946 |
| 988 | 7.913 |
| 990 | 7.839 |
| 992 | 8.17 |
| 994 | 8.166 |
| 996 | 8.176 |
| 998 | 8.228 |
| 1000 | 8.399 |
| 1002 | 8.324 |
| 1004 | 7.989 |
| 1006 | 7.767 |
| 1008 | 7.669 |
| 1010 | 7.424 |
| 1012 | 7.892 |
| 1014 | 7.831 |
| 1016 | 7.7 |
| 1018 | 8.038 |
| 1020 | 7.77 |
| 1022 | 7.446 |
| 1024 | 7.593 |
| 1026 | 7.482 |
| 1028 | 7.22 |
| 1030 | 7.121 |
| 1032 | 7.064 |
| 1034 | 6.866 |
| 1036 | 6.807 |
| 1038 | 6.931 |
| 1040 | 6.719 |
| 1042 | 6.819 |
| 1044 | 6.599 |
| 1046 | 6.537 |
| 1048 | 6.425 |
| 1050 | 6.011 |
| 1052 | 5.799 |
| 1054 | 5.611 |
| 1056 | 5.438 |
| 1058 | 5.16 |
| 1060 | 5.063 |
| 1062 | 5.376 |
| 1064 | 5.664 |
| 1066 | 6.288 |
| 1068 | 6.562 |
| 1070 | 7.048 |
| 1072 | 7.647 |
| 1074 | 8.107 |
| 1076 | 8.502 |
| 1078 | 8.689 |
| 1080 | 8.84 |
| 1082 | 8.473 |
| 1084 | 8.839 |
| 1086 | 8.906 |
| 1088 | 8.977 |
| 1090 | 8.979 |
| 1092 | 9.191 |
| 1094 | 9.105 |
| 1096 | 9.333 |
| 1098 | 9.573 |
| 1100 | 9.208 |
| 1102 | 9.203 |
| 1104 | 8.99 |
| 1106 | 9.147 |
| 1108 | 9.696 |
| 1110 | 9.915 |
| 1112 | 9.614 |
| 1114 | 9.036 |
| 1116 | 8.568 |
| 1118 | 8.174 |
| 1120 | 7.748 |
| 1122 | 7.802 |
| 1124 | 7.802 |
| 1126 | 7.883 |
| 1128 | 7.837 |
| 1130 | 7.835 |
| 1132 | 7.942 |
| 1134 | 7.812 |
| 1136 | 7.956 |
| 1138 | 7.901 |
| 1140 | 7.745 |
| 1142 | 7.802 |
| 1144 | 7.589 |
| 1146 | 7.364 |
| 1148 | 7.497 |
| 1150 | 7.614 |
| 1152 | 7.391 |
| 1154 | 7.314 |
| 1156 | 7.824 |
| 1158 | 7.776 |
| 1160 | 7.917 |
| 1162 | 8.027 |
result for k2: 1070 Hz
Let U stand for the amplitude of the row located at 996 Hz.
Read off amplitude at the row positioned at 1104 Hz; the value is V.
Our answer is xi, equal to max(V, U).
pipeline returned 8.99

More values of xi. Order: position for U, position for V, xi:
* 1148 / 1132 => 7.94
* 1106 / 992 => 9.15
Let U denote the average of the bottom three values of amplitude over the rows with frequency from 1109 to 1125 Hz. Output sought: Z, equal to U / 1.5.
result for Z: 5.2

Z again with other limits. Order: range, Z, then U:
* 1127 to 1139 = 5.2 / 7.8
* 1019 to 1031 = 4.8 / 7.3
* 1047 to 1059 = 3.6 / 5.4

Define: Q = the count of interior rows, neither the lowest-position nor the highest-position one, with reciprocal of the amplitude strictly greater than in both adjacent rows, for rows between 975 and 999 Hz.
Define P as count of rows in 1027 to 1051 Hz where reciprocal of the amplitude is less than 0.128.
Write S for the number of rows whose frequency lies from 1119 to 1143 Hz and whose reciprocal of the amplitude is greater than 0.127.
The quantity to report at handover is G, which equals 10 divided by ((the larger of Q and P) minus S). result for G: -2.0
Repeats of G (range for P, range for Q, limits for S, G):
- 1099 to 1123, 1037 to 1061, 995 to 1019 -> 2.0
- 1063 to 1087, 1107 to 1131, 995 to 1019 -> 5.0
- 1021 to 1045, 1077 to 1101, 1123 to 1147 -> -1.7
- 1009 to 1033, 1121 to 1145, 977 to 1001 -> 5.0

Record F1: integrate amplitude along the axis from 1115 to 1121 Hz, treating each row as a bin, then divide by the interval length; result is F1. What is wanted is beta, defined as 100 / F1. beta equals 12.2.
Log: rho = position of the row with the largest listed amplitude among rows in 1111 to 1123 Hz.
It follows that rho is 1112 Hz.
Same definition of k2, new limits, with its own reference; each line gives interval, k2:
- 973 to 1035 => 1034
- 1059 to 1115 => 1070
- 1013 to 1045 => 1044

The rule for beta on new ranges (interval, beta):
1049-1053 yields 16.9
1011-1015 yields 12.7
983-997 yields 12.4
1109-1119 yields 11.0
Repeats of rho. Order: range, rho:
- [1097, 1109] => 1108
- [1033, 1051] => 1038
